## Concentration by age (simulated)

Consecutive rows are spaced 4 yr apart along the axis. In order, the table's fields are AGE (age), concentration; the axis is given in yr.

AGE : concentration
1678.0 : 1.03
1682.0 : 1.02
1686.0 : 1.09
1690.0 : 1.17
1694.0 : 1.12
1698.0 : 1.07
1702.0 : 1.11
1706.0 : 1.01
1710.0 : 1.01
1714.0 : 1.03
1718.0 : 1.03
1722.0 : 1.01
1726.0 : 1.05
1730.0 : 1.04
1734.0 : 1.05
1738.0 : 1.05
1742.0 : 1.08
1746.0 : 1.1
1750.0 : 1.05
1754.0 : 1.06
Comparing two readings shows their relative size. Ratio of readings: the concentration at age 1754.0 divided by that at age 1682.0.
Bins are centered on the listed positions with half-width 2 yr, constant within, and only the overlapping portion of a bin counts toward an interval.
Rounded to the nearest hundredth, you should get 1.04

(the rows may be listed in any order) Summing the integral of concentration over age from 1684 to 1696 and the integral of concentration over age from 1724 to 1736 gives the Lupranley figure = 26.08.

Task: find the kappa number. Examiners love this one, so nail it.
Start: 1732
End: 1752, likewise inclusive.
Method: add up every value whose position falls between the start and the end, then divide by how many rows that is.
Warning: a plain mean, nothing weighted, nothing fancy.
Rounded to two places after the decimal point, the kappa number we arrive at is 1.07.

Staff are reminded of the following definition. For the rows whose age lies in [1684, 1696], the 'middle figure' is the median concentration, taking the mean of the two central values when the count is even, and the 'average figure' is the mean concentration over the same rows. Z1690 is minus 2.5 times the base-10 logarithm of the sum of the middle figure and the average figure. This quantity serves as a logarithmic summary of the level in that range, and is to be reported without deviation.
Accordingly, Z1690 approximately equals -0.879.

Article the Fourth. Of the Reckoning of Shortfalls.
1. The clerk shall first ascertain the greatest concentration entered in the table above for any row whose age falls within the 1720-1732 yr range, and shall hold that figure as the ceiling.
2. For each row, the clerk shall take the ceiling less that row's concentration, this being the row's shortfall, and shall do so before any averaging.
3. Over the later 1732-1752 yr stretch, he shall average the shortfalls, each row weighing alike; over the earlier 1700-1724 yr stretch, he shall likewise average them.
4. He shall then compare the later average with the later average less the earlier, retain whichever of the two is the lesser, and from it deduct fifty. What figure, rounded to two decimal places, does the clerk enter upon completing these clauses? -50.03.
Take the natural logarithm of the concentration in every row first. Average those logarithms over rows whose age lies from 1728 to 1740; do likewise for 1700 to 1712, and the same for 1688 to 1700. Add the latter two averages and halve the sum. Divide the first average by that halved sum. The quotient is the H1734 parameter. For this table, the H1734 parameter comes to 0.59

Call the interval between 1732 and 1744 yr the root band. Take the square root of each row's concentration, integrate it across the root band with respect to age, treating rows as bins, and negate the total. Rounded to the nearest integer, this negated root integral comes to -12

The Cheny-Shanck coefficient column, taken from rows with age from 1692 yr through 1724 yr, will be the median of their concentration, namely 1.03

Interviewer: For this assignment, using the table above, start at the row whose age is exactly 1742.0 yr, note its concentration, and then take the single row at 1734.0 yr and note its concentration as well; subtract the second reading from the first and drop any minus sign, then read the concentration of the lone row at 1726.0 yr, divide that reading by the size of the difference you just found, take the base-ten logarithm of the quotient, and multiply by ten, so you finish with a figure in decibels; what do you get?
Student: 15.4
